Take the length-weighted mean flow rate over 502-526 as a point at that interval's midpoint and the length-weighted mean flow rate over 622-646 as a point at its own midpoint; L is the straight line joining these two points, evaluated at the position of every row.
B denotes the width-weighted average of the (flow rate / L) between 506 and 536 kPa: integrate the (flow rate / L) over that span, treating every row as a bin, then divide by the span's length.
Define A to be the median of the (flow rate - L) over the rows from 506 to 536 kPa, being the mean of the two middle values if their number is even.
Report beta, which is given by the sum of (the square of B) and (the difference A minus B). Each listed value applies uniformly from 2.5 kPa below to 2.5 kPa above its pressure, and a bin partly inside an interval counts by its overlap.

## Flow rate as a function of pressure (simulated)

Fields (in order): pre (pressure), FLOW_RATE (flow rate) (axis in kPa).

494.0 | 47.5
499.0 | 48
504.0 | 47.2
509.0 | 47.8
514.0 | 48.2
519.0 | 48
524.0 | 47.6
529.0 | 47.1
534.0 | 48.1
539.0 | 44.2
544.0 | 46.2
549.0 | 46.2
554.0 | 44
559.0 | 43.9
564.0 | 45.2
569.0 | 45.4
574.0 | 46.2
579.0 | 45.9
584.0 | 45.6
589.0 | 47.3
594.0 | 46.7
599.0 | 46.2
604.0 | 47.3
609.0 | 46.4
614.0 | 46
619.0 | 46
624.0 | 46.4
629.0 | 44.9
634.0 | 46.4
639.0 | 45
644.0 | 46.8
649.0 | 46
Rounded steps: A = 0.1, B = 1.00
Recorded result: 0.1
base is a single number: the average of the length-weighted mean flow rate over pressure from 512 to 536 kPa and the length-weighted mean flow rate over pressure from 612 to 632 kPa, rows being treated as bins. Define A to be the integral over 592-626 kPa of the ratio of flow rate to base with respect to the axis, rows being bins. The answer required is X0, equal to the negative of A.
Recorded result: -33.7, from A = 33.7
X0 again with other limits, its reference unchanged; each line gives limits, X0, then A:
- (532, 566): -32.9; 32.9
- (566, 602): -35.5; 35.5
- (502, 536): -34.7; 34.7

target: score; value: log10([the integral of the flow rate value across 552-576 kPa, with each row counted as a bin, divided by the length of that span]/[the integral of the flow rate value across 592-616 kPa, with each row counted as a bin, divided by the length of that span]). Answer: -0.015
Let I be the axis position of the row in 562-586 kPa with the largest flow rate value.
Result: 574.0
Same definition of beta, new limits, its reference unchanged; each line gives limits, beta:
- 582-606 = 0.2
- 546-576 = -1.7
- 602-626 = 0.1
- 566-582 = -0.9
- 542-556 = -1.1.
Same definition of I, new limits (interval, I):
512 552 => 514.0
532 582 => 534.0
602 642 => 604.0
